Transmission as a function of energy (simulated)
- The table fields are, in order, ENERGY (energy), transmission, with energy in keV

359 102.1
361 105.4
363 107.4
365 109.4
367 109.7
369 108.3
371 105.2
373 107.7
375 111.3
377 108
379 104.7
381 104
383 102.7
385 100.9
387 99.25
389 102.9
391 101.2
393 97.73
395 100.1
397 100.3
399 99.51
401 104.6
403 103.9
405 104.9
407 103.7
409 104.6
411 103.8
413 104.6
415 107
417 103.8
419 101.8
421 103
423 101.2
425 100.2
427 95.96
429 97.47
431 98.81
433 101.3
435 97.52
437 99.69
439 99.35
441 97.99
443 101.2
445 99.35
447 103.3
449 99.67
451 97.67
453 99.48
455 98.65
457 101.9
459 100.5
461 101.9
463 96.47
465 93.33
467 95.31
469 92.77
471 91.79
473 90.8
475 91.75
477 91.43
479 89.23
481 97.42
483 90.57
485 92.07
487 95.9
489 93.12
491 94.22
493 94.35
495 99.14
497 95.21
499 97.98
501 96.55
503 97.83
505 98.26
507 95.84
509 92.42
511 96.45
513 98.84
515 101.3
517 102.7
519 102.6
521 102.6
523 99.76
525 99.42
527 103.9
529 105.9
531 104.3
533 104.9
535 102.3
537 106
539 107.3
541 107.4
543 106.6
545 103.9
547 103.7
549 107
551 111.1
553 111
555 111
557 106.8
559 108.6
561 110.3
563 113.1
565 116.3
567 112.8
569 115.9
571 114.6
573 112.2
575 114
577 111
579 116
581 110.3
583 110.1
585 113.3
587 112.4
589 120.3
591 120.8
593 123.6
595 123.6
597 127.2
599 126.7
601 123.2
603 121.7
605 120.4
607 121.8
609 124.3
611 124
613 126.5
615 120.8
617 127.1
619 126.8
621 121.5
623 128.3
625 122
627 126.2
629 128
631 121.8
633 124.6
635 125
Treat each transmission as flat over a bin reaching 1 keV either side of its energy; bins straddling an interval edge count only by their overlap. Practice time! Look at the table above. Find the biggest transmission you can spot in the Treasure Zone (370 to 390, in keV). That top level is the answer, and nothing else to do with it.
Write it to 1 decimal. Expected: 111.3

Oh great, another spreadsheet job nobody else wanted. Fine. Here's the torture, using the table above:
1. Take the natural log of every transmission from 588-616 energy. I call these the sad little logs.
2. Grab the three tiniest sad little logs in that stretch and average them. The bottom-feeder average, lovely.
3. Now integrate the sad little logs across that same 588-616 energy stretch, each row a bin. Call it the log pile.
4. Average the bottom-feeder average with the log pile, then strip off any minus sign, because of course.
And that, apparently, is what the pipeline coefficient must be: 69.8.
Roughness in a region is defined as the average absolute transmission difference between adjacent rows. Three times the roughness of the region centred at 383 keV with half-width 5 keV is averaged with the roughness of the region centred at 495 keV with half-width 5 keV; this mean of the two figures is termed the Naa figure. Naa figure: 3.5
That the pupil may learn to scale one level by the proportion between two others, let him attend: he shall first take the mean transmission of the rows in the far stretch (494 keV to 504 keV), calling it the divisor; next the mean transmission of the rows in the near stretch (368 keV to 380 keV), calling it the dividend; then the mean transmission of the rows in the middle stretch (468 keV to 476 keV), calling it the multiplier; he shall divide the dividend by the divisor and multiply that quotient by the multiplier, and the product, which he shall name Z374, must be 101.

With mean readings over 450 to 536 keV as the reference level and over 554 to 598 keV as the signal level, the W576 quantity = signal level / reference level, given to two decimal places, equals 1.18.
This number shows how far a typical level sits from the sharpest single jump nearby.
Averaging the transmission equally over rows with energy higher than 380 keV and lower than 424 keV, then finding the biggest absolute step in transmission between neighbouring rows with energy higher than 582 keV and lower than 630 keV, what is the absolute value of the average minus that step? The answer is 95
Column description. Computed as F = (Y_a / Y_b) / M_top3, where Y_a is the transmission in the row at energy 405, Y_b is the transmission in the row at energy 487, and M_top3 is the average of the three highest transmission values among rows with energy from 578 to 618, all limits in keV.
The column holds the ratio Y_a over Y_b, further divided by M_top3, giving 0.0086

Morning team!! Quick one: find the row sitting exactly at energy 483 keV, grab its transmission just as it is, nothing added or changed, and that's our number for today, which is 90.57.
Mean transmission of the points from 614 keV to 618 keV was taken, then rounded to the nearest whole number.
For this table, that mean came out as 124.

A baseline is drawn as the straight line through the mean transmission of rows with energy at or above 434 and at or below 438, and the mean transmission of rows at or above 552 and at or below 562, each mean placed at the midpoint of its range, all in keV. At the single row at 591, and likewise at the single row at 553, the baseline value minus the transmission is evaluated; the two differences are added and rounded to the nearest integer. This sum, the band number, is -10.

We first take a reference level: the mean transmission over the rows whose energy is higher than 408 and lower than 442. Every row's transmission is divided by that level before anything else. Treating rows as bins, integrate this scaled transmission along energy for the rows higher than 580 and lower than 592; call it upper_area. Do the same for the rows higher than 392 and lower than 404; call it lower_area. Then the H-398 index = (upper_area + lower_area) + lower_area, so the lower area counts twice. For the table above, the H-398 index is 37.6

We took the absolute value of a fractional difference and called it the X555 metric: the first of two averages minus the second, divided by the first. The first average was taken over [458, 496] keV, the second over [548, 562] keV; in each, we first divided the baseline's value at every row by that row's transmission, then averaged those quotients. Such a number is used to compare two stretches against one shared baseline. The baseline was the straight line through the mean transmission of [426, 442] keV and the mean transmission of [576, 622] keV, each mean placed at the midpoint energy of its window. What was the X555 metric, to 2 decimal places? 0.05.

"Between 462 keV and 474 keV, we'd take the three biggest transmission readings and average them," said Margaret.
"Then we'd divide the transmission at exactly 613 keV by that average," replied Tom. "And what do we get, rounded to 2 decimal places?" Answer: 1.33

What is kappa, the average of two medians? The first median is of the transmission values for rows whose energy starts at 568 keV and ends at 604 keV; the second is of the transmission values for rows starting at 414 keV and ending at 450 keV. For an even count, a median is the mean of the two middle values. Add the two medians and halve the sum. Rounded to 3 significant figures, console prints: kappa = 108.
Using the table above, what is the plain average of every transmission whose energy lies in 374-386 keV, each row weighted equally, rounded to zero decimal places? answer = 105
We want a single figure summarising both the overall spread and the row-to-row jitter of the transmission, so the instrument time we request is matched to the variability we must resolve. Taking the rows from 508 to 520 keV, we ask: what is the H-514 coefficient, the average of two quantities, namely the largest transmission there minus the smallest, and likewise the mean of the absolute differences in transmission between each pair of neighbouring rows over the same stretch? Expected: 6.2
